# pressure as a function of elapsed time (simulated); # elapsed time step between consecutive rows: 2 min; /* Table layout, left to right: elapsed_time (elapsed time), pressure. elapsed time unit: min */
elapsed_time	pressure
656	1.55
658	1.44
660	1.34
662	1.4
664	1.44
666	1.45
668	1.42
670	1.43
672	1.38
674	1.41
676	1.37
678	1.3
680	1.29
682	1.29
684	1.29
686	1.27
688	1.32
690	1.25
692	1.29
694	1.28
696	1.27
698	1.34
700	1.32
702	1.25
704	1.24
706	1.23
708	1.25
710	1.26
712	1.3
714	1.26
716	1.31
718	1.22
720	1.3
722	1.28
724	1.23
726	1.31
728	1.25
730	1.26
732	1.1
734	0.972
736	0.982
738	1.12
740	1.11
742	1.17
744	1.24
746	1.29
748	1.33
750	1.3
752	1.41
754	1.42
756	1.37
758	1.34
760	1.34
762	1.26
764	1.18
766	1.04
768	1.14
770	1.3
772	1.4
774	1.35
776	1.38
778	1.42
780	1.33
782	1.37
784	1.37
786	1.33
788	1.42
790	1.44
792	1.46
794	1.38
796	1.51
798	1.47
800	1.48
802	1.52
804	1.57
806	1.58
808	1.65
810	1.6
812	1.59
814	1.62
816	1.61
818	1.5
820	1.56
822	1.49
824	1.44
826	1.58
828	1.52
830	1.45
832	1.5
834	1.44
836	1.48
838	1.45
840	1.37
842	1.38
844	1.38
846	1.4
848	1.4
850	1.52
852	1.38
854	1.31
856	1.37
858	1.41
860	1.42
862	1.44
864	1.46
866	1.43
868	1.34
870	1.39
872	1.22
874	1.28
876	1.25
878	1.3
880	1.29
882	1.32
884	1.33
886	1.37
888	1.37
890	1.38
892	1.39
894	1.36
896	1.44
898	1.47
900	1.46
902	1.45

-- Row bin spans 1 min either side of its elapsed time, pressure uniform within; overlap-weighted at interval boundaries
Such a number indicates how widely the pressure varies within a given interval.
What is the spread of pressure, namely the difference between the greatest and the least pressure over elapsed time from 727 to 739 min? 0.29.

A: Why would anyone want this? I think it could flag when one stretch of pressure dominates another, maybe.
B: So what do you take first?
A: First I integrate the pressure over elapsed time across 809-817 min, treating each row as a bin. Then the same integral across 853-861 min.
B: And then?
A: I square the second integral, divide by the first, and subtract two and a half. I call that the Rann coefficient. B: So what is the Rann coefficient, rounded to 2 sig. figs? 7.0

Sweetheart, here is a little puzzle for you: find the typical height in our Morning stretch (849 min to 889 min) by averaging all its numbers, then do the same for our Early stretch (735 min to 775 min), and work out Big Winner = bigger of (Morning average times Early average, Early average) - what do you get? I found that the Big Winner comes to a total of 1.71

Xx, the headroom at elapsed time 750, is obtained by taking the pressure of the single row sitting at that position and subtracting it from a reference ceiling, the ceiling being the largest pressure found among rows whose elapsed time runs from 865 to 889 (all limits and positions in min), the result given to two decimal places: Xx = 0.13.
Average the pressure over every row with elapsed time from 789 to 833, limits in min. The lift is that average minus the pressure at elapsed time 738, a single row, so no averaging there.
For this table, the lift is 0.40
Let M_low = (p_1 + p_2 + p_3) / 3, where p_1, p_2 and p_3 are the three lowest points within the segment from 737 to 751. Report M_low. 1.13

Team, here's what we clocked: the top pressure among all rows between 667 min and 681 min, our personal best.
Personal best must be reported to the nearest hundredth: 1.43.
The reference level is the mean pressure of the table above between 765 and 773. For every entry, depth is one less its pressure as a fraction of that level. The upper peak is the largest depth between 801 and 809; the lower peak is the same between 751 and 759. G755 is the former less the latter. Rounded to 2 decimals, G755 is -0.15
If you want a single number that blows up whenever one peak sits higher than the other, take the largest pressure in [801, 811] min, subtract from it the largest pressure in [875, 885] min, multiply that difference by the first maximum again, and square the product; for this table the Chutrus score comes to 0.28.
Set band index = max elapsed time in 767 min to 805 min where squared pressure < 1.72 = 770 min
